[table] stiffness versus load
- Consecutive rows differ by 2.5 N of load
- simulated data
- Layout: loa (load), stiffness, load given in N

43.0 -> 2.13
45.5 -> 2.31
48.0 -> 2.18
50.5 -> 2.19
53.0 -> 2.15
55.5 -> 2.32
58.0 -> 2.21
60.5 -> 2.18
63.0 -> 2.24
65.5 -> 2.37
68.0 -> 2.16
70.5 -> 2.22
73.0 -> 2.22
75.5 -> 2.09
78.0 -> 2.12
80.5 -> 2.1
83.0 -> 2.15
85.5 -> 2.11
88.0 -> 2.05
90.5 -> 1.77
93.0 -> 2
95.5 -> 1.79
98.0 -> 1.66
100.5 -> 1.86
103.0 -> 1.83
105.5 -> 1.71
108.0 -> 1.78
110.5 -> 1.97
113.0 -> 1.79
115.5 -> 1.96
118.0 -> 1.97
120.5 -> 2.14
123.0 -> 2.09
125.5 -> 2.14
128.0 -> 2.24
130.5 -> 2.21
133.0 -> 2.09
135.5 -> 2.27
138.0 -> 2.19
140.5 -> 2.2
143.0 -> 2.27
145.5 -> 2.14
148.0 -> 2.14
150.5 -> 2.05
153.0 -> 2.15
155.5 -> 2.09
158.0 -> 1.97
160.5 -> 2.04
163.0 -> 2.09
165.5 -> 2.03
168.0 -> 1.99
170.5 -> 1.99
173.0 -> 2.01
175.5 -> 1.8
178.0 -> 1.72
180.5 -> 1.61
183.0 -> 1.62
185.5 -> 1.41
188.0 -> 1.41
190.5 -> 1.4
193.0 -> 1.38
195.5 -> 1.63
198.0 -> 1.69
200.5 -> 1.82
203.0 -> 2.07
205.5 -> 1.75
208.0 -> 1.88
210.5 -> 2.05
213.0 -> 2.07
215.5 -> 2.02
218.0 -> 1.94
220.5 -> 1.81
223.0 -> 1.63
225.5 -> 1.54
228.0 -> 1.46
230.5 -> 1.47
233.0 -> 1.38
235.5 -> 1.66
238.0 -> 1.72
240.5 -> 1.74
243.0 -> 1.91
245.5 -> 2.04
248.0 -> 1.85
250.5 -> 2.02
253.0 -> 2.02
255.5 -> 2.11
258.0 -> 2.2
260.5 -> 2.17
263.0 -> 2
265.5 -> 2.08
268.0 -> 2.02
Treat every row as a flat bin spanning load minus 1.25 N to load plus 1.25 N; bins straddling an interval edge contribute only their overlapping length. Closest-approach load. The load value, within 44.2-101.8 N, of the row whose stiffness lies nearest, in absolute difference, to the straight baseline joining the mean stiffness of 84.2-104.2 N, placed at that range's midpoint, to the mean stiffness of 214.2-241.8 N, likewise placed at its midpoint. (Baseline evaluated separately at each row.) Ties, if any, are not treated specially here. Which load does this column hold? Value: 100.5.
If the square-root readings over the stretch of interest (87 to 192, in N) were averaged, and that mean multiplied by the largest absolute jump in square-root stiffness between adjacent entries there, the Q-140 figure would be 0.141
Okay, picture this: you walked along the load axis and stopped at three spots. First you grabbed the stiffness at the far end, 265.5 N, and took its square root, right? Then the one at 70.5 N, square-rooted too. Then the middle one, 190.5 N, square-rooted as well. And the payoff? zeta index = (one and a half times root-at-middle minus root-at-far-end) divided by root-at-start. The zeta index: 0.22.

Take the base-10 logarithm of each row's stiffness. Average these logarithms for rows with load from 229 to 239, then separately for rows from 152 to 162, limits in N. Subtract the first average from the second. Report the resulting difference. 0.12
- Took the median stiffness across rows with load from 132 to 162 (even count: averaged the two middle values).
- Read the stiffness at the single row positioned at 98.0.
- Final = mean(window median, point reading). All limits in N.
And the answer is 1.90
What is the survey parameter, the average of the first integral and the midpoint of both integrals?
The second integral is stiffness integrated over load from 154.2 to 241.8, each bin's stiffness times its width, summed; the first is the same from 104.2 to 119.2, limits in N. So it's 60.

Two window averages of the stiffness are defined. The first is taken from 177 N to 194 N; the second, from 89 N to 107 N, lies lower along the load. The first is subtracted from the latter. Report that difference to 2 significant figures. 0.30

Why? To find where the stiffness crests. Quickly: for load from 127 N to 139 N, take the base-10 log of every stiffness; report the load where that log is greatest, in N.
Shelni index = 135.5 N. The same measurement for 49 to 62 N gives 55.5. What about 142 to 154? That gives 143.0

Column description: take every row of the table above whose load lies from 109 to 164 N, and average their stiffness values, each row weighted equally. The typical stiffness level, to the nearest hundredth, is 2.10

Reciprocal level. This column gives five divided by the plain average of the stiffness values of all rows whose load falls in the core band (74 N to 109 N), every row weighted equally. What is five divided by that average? 2.59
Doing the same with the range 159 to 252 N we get 2.82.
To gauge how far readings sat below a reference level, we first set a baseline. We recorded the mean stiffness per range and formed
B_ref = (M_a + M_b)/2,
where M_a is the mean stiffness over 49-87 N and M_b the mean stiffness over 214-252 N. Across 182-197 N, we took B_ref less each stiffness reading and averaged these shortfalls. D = 0.49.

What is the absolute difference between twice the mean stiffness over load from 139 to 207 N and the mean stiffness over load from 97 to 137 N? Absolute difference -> 1.76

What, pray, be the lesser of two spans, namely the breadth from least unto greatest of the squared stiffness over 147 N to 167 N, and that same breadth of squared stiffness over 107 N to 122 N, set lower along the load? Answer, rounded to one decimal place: 0.7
